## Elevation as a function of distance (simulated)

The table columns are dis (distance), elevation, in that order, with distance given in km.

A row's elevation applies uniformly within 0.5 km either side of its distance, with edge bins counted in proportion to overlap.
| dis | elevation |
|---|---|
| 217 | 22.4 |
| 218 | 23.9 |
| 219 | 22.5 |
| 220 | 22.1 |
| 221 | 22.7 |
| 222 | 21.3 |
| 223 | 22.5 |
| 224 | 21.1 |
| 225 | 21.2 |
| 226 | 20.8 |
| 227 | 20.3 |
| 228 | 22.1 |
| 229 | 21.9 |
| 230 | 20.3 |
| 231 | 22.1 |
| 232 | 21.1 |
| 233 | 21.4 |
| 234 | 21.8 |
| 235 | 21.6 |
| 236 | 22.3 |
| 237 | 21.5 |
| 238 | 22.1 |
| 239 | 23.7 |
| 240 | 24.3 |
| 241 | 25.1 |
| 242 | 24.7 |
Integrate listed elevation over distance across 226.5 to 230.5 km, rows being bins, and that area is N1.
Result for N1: 85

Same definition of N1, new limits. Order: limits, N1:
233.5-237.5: 87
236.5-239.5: 67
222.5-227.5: 106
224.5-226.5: 42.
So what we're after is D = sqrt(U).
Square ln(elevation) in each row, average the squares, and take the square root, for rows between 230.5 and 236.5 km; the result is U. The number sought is 1.75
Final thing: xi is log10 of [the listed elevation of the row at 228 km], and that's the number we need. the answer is 1.34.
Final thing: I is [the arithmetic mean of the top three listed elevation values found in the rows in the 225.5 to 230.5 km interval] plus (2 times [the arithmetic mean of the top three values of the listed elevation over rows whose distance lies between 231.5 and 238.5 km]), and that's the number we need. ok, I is 65.7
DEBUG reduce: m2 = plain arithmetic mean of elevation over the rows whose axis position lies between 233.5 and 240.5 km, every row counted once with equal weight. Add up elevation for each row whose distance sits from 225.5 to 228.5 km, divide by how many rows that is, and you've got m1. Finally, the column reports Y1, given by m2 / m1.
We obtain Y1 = 1.07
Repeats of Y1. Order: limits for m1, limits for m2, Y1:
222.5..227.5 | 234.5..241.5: 1.08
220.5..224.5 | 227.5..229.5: 1.00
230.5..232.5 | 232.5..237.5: 1.01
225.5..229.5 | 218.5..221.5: 1.05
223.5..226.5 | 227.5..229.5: 1.05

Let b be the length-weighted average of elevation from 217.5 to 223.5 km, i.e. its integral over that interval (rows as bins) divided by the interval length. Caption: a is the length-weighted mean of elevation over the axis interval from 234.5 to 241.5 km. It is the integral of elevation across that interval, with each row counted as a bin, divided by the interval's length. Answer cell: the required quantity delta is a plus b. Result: 45.4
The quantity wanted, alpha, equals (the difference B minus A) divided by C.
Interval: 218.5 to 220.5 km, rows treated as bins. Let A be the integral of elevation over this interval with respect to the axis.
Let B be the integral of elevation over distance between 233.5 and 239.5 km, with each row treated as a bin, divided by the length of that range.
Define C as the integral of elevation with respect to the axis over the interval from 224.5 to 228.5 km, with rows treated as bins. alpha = -0.3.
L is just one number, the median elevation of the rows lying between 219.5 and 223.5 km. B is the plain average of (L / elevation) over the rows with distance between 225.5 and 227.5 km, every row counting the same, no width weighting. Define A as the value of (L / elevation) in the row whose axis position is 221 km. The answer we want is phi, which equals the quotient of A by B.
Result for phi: 0.91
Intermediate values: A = 0.98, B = 1.085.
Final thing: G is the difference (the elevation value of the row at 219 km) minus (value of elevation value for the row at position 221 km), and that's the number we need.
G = -0.2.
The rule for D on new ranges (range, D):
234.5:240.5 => 1.77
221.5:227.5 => 1.75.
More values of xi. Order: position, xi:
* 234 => 1.34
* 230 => 1.31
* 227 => 1.31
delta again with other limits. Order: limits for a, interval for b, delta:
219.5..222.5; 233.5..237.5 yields 43.8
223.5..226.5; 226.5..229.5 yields 42.5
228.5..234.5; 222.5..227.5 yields 42.6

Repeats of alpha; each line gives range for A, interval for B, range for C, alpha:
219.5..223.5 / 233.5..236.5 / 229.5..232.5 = -1.1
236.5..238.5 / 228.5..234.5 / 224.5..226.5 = -0.5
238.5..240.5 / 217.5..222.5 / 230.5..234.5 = -0.3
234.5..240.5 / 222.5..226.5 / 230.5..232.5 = -2.6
